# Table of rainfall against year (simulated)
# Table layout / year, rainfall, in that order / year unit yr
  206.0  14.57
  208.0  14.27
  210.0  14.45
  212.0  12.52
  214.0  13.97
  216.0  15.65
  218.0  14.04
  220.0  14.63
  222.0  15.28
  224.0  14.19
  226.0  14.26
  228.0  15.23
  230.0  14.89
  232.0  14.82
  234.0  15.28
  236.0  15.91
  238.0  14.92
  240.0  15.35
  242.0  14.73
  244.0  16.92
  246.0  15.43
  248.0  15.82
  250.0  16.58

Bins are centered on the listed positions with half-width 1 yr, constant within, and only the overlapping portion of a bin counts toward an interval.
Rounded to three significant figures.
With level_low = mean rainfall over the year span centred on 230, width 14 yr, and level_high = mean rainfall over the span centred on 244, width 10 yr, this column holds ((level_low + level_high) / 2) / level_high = 0.977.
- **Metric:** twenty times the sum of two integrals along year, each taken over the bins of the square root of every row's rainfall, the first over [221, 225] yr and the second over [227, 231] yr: 617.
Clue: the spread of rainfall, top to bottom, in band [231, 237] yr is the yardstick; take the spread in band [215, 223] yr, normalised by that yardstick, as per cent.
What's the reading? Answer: 148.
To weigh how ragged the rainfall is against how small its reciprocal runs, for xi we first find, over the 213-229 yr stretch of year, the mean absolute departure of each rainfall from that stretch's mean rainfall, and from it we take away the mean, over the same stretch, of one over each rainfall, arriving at 0.48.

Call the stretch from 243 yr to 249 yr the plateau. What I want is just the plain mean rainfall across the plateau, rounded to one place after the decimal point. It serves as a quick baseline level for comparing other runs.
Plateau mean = 16.1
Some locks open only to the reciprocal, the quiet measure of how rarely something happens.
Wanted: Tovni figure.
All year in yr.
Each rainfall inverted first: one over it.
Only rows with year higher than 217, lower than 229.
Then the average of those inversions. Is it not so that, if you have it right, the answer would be 0.0685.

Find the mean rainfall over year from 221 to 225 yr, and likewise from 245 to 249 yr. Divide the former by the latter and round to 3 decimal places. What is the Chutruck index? 0.943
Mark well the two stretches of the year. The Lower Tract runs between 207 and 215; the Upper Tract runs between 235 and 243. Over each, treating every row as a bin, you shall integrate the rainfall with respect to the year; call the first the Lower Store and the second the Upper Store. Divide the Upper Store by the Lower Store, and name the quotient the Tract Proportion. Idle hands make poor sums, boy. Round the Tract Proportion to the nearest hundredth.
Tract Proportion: 1.10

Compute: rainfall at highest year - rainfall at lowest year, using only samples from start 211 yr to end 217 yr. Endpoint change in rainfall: 3.1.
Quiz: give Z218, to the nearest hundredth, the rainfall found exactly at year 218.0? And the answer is 14.04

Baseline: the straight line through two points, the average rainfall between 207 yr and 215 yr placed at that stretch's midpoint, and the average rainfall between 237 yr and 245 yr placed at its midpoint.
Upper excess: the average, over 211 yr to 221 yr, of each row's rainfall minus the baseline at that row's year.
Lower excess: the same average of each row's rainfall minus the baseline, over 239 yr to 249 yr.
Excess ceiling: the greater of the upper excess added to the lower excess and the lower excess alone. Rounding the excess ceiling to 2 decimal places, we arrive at 0.08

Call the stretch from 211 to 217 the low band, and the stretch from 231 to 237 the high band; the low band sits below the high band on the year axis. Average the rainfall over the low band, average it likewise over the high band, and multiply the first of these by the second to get 215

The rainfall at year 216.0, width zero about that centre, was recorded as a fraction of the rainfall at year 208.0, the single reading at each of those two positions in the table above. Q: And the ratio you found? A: 1.10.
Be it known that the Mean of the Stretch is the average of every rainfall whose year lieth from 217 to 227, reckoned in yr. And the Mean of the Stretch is 14.5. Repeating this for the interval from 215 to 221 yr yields 14.8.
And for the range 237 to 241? 15.1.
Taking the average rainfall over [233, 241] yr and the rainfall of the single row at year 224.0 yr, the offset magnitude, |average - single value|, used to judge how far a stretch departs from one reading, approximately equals 1.2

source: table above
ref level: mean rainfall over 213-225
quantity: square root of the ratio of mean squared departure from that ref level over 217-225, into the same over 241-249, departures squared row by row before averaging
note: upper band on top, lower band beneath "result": 2.8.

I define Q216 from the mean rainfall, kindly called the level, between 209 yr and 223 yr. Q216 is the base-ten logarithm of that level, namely 1.16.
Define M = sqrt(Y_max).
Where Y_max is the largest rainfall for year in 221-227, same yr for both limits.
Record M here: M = 3.909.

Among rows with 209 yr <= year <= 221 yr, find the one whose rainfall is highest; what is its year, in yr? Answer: 216.0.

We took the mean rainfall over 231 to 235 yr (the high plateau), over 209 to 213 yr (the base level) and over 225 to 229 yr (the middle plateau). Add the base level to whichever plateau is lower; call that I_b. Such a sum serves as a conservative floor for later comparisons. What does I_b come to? 28.2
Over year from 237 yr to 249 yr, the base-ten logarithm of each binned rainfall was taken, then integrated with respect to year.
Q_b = 14.3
